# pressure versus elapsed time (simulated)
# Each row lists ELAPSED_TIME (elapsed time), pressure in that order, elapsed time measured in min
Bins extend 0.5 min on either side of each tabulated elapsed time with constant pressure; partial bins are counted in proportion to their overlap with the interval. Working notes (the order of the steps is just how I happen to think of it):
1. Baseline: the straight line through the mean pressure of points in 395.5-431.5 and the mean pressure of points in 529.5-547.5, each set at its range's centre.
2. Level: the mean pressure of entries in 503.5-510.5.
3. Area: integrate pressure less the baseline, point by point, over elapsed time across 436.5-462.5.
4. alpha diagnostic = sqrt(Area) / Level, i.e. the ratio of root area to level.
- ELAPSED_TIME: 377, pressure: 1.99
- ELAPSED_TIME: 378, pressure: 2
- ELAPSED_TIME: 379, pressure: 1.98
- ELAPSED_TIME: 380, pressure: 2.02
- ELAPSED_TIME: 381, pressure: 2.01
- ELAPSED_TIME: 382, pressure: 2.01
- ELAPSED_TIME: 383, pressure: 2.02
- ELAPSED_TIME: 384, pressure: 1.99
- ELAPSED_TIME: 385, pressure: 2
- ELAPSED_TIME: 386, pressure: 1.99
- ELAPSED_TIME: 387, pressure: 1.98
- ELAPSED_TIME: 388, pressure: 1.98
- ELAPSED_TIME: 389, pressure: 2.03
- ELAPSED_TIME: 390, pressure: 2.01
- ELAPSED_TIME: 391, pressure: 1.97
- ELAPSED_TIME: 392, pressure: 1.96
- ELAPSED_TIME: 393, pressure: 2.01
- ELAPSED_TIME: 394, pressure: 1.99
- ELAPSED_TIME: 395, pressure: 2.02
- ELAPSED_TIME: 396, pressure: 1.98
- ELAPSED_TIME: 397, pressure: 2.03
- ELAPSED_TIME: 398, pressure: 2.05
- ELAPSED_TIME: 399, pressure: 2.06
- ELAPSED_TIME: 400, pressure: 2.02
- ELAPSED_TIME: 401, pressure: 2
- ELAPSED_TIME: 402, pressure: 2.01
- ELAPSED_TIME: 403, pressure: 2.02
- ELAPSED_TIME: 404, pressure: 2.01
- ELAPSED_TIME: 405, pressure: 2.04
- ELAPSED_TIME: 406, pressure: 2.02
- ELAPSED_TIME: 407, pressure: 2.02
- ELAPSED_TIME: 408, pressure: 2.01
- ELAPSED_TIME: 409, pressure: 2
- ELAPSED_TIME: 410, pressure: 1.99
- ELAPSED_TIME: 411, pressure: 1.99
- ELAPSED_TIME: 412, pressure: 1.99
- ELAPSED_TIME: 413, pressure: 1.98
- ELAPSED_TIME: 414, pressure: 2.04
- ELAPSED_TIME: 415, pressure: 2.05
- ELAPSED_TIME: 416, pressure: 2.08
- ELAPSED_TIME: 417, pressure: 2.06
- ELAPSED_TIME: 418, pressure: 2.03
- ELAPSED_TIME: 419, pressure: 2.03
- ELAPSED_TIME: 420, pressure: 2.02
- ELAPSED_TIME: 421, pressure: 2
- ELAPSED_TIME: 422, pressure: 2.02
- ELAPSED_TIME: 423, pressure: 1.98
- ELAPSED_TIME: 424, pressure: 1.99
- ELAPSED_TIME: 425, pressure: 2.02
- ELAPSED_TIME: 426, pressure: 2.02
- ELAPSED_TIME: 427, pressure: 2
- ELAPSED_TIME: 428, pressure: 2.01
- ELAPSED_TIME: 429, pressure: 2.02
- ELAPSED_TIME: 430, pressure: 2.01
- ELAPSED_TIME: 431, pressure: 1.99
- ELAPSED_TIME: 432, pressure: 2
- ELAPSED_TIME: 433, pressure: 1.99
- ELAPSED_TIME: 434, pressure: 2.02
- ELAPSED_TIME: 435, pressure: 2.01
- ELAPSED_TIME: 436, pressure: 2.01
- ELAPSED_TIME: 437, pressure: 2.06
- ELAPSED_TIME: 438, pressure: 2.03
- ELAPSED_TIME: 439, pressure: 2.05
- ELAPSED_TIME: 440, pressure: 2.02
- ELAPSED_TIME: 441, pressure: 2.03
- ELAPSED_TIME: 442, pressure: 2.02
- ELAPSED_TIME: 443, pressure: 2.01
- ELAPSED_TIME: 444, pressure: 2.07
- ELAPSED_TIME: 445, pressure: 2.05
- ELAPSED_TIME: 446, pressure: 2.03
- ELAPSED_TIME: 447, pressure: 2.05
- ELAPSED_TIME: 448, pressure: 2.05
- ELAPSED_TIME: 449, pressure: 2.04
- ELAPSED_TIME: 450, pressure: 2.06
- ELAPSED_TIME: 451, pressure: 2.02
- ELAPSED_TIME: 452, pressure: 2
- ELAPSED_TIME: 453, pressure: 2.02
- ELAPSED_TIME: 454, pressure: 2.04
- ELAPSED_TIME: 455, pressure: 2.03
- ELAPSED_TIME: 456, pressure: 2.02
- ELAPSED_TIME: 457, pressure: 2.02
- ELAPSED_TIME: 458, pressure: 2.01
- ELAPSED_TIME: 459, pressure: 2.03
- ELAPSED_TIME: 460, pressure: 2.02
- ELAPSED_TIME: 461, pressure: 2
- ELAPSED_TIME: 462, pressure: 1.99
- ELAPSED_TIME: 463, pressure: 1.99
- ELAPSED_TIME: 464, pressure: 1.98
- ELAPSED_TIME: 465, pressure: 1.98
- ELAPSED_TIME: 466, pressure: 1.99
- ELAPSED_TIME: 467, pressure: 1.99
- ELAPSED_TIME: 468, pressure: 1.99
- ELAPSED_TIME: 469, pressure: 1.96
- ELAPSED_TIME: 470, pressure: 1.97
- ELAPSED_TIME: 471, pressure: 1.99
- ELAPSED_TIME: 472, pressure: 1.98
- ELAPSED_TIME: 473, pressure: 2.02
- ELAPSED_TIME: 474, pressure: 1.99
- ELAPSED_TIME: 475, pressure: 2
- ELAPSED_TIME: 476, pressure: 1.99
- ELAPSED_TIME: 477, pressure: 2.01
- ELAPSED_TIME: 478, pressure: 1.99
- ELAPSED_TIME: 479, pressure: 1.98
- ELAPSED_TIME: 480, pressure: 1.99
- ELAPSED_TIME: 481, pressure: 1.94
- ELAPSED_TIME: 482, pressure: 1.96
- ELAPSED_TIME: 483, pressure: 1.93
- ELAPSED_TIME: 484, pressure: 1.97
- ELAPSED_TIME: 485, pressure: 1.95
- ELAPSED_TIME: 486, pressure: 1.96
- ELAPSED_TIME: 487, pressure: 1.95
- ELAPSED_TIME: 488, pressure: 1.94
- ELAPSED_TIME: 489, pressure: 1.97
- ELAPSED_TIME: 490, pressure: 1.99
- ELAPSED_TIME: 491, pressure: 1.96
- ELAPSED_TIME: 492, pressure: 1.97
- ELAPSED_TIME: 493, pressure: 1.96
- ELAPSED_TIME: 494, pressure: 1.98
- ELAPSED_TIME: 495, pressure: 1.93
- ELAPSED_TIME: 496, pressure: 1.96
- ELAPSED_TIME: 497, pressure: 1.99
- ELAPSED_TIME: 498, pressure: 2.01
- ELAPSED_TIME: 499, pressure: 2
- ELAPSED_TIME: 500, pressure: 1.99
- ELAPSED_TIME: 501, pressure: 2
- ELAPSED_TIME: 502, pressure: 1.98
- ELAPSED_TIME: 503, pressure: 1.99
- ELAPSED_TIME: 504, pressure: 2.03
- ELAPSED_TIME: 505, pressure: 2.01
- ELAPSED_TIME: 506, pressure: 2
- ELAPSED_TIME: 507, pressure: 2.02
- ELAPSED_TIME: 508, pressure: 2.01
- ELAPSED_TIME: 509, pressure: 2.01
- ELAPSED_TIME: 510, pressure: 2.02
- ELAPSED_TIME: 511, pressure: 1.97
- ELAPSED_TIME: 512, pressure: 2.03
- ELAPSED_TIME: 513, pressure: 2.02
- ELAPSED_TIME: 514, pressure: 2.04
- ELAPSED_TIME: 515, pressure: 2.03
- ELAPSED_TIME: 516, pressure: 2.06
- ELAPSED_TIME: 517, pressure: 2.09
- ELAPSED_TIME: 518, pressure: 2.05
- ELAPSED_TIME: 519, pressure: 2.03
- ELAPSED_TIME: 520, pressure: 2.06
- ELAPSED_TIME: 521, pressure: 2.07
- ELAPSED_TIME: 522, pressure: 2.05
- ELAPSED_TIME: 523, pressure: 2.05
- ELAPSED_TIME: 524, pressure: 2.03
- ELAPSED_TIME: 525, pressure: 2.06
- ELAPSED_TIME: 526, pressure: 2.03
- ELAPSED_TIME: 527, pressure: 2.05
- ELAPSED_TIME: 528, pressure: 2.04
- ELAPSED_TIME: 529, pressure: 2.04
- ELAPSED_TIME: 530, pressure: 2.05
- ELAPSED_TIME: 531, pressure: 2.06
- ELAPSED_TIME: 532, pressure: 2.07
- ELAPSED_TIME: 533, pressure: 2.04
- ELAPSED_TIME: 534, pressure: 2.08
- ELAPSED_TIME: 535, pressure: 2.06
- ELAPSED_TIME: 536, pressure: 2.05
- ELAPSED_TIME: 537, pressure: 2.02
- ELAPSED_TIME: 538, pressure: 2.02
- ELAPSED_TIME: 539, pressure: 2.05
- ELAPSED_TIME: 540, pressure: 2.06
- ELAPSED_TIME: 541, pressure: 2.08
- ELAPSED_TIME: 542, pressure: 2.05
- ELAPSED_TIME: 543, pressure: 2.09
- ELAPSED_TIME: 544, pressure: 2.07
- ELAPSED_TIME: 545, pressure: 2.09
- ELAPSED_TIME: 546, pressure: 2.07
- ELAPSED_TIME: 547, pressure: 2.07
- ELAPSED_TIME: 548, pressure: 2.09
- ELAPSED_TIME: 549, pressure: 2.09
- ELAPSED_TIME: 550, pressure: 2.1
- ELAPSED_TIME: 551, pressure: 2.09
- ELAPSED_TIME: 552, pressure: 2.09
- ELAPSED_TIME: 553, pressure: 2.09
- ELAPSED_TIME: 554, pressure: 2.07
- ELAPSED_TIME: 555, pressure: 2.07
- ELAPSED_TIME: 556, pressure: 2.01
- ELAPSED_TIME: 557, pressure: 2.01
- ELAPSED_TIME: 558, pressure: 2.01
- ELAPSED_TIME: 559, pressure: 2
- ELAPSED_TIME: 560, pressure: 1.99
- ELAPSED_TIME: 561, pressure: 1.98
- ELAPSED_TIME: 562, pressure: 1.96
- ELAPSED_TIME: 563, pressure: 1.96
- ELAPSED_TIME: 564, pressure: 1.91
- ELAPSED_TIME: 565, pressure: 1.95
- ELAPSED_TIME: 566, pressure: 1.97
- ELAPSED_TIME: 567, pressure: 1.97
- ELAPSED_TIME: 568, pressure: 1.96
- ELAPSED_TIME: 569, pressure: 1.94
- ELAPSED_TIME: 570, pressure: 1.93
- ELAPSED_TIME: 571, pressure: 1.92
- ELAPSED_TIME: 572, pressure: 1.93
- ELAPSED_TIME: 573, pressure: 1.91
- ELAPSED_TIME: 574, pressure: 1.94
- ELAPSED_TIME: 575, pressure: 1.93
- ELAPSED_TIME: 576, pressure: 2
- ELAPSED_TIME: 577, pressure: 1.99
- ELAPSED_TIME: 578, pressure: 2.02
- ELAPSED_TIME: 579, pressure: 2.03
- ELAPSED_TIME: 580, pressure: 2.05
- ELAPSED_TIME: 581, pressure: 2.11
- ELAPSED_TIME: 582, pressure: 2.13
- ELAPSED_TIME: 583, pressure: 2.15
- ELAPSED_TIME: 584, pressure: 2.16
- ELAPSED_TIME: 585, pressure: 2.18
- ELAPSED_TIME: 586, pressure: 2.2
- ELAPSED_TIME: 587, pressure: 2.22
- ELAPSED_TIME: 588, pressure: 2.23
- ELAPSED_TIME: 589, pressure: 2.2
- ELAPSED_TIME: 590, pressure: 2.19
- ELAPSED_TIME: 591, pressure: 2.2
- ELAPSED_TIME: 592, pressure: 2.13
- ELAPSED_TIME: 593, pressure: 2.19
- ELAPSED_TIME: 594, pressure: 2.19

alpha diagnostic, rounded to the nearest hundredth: 0.07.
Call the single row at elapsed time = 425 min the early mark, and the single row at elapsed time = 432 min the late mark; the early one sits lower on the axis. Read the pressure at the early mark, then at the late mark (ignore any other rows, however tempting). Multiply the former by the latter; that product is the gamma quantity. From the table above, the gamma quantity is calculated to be 4.04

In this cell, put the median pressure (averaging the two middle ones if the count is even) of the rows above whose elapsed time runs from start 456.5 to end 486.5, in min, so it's 1.99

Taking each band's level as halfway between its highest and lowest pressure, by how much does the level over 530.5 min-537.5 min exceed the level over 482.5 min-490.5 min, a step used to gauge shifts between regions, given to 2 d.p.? 0.09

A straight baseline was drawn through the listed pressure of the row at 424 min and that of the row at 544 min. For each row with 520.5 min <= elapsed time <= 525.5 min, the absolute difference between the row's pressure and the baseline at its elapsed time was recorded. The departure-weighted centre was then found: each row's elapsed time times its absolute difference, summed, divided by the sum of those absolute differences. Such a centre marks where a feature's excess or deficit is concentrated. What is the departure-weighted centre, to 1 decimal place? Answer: 522.9 min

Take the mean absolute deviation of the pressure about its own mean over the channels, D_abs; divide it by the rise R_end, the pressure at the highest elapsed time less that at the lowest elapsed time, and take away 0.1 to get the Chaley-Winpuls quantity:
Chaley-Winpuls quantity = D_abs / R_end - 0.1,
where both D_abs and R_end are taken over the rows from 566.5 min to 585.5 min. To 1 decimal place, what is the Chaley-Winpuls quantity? 0.3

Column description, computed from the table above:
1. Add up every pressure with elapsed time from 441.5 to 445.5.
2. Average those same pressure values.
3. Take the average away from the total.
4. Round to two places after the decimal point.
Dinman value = 6.11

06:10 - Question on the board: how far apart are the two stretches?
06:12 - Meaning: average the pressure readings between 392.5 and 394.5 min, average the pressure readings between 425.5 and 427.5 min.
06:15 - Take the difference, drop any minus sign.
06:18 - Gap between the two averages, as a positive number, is 0.010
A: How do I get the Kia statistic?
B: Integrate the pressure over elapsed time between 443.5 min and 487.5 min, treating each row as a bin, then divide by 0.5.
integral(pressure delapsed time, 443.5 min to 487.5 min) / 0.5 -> 176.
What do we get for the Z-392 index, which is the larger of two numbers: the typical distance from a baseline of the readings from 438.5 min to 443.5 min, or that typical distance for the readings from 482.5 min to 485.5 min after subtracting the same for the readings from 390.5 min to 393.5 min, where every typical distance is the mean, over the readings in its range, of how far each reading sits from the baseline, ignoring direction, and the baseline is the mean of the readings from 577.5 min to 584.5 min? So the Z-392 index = 0.067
